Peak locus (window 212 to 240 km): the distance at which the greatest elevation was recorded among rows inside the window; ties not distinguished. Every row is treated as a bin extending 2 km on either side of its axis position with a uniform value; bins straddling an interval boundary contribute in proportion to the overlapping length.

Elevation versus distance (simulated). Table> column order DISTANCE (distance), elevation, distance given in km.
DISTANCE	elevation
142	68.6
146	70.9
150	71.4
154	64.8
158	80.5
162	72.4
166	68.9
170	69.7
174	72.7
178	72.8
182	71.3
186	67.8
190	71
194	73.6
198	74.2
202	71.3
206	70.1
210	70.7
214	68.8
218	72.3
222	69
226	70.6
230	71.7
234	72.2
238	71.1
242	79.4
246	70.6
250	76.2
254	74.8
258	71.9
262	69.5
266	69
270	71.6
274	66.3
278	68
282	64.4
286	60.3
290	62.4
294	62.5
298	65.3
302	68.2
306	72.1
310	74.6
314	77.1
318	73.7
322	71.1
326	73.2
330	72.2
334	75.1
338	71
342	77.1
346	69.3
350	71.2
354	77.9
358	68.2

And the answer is 218 km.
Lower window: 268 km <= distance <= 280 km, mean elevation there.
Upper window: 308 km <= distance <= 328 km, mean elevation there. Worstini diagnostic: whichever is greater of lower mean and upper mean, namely 73.9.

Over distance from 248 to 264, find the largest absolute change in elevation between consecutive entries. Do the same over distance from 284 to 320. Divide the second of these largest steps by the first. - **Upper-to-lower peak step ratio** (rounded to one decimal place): 1.3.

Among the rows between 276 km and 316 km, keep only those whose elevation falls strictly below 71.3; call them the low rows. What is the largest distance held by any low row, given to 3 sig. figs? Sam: 302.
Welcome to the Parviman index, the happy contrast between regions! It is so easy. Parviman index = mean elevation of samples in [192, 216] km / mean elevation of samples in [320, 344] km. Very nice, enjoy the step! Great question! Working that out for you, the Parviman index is 0.97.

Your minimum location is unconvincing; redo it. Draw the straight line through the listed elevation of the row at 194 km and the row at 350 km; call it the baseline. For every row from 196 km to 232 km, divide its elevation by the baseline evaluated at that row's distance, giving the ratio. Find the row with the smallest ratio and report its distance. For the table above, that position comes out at 214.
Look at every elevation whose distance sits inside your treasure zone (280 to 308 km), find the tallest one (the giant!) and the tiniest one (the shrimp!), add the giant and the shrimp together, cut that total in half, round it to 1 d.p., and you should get 66.2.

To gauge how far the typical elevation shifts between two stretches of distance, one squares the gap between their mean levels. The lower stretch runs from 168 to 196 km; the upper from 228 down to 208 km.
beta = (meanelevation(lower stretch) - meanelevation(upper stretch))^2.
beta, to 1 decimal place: 1.0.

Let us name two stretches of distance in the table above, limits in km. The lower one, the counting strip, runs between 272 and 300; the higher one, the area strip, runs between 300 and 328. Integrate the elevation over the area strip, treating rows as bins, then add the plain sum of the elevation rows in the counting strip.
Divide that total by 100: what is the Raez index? 24.9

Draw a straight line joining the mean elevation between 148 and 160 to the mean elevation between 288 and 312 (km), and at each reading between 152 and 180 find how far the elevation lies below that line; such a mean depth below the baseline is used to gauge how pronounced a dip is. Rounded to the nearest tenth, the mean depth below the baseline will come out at 0.2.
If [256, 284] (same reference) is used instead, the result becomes -0.2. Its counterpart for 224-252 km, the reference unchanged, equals -3.6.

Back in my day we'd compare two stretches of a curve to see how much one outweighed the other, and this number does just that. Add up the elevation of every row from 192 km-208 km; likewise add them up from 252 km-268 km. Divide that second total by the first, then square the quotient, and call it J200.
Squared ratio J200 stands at 0.97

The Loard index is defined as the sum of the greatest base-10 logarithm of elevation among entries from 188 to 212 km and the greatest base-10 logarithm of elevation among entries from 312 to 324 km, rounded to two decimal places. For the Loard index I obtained 3.76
